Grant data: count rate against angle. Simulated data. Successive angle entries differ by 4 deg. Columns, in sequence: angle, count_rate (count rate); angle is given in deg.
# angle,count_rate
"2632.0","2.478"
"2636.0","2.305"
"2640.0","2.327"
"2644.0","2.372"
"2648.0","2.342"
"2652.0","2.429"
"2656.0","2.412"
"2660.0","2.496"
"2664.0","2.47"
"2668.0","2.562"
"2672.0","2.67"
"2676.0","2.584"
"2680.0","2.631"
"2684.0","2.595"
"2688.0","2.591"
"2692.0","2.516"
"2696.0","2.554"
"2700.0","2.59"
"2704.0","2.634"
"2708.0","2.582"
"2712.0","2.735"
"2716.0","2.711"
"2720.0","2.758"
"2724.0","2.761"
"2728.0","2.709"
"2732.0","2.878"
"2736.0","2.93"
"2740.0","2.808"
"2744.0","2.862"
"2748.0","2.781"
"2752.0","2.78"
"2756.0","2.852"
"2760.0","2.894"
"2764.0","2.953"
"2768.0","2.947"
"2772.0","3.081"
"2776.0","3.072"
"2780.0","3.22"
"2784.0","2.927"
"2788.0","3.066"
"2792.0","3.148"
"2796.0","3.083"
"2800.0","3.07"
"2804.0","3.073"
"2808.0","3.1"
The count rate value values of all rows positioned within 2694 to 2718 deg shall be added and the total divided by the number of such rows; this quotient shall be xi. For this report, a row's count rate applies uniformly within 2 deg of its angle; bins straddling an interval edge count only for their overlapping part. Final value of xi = 2.6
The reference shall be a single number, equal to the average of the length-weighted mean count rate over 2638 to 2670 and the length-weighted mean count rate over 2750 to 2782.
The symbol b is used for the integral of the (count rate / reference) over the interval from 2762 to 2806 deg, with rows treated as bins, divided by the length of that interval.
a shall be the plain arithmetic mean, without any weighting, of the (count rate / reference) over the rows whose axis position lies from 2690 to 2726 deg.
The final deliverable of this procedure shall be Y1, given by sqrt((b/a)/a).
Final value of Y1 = 1.08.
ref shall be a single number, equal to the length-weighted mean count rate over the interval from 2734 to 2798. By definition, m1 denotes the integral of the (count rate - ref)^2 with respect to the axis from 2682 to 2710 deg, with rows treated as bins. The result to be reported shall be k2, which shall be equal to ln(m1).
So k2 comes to 1.4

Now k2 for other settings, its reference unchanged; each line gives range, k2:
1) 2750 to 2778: -1.2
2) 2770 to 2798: -0.5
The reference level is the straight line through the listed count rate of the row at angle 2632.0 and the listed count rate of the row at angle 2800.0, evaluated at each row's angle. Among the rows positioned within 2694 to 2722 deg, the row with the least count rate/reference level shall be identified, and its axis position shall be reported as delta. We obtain 2708.0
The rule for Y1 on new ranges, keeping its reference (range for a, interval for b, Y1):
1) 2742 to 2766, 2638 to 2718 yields 0.92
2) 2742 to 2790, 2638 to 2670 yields 0.87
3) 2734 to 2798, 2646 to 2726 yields 0.89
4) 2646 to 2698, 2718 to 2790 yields 1.11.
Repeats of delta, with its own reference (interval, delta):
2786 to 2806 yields 2804.0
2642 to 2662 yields 2648.0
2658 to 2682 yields 2664.0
